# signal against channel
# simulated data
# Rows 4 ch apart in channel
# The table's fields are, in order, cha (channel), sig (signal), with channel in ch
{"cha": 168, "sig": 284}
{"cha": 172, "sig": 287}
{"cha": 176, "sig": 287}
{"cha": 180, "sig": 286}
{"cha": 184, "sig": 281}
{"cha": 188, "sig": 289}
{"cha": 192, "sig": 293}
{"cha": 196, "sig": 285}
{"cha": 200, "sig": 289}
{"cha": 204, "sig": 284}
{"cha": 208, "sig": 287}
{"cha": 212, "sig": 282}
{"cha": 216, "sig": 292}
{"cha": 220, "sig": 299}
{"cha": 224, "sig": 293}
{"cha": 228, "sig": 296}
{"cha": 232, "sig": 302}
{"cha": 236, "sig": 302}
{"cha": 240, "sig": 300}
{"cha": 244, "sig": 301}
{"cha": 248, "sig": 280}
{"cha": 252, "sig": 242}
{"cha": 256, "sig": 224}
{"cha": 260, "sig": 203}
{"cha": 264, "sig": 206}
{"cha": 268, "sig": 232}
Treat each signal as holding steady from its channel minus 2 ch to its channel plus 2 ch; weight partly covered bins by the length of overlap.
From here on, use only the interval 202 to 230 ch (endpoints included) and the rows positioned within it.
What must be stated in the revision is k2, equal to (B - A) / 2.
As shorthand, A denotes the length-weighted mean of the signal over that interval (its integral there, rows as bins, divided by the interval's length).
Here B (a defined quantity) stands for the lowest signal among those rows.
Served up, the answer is -4.2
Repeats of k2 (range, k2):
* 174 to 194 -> -3.1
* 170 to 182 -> -0.3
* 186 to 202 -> -2.0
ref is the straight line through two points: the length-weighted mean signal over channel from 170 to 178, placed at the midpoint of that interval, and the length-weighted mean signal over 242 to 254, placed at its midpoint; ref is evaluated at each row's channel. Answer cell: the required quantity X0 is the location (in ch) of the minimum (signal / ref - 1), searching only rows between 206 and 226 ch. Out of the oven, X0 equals 212 ch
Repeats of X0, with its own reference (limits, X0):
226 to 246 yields 228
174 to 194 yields 184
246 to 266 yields 260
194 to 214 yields 212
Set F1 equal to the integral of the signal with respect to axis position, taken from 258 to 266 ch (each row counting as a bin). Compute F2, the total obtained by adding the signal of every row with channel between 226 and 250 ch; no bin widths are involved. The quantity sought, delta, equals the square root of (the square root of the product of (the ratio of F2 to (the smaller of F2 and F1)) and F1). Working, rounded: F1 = 1636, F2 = 1781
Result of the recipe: 6.5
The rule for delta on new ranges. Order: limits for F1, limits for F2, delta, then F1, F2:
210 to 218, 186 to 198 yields 6.9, 2296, 867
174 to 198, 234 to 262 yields 9.1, 6884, 1852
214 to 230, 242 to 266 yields 8.3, 4720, 1456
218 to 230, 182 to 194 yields 7.7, 3552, 863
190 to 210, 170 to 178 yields 8.7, 5752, 574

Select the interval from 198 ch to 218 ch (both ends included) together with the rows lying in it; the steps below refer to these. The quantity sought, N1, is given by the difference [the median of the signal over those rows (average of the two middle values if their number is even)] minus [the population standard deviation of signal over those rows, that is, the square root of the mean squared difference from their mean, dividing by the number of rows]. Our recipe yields 283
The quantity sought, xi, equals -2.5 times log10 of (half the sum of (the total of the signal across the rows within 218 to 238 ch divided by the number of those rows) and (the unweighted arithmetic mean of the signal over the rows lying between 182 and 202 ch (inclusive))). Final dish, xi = -6.17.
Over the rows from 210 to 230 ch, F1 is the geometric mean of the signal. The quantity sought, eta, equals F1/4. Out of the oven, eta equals 73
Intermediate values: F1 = 292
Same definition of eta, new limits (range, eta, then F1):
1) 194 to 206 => 71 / 286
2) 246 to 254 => 65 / 260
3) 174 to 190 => 71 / 286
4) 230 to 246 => 75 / 301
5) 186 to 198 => 72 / 289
